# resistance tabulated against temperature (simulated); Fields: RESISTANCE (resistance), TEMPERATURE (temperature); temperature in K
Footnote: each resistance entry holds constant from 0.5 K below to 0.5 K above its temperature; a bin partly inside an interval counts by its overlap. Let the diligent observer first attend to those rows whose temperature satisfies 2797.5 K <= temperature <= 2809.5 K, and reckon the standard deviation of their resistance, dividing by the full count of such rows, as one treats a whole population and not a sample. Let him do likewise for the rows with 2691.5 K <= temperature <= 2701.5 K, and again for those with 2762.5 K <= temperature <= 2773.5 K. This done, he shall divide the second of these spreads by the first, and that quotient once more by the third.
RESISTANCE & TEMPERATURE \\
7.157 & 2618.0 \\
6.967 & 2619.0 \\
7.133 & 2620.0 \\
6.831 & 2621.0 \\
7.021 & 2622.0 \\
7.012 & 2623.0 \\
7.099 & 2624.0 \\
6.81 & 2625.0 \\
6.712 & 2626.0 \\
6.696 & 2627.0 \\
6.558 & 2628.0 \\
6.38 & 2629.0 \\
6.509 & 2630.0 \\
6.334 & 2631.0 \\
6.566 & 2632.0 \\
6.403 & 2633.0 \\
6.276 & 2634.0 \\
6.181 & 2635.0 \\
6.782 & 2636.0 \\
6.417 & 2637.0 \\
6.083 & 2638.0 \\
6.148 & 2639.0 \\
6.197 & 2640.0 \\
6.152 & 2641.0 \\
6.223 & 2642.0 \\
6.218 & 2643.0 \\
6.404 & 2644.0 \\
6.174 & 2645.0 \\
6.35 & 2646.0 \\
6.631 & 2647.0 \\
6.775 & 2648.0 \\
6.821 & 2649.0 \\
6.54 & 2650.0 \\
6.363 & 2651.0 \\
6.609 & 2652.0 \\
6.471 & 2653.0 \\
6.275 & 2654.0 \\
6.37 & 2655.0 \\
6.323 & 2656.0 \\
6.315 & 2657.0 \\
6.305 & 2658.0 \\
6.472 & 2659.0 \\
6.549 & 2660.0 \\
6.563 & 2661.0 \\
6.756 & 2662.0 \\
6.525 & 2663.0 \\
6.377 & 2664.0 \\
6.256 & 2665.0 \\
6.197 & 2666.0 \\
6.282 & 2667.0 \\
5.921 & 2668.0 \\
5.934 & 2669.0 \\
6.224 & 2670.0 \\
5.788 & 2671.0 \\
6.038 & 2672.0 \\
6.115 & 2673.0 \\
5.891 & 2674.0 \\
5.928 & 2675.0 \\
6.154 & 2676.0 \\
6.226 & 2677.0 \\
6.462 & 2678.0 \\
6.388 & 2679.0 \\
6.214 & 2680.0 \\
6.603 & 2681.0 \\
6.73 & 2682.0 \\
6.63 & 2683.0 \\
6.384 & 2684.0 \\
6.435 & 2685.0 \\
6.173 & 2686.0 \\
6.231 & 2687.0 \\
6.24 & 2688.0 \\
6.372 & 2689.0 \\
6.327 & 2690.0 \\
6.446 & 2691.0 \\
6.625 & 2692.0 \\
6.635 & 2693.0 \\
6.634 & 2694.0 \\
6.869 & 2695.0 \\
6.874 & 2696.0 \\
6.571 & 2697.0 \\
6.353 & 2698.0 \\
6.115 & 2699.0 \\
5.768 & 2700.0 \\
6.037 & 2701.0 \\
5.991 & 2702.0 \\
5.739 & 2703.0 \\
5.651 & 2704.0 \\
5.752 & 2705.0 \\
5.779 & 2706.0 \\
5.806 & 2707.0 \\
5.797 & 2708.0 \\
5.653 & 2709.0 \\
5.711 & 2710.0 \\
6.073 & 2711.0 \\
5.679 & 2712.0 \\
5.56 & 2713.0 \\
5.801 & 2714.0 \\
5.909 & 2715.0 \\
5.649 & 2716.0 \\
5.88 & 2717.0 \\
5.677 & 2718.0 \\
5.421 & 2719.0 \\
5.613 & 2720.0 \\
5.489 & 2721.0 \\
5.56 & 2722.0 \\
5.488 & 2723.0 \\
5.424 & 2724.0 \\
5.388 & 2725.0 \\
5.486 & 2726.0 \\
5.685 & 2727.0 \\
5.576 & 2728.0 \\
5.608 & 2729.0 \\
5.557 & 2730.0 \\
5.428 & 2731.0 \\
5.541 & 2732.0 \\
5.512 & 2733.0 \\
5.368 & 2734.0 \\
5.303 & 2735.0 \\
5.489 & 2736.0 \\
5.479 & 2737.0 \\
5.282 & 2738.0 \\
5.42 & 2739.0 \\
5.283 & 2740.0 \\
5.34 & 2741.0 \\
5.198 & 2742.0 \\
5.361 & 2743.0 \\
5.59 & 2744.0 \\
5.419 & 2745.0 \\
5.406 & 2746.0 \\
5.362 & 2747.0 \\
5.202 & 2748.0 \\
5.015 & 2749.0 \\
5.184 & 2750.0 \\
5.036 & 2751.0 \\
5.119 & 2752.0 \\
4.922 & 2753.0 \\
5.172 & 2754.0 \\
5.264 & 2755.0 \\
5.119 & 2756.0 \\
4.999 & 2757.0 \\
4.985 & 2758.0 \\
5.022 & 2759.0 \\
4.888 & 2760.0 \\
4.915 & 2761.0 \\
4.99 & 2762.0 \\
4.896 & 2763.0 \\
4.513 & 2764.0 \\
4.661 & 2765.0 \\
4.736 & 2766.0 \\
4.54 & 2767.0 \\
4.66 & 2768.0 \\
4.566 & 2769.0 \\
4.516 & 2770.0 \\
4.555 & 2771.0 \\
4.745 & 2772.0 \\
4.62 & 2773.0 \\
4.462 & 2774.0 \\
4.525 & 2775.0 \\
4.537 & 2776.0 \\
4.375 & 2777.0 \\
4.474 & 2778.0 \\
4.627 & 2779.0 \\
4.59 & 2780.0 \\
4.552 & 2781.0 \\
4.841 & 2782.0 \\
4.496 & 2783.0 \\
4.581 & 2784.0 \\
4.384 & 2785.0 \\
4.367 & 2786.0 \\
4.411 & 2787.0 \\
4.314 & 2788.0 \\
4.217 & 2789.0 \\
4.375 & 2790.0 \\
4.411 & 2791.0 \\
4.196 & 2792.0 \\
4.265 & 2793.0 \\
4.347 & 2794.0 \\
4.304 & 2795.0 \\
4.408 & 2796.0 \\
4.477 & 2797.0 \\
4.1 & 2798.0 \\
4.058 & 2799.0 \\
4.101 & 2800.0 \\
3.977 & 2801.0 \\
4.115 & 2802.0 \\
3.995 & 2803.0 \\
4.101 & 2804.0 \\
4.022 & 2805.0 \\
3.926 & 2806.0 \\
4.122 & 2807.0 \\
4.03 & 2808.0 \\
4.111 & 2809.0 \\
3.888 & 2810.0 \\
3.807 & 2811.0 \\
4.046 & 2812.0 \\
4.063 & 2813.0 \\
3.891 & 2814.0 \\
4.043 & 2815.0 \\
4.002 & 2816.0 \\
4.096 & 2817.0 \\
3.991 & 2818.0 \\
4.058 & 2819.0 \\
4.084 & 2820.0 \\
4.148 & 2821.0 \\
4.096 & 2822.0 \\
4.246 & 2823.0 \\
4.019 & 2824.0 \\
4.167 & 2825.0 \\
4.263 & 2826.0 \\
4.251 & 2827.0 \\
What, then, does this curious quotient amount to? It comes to 50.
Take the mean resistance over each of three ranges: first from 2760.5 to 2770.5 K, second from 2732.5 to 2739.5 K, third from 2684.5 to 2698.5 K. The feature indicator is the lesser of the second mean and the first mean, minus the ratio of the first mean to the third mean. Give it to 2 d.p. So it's 3.97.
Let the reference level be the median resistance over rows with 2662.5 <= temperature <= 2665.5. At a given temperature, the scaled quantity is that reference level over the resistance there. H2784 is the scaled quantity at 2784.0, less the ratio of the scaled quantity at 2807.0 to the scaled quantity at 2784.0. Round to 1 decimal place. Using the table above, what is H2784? 0.3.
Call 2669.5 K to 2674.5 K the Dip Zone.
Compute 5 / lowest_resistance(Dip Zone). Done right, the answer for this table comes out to 0.86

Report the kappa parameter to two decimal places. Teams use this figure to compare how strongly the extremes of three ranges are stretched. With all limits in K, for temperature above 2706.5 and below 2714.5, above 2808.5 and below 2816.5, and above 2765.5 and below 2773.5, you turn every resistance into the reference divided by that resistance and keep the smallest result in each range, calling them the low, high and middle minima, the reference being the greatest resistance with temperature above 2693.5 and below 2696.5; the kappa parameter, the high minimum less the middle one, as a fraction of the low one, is 0.20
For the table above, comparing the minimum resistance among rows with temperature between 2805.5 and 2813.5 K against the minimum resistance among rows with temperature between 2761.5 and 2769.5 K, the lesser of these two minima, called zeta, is 3.8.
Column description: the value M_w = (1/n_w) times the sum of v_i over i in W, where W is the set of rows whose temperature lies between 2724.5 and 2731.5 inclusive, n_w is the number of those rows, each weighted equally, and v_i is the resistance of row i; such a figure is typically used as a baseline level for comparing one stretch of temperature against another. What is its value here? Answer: 5.5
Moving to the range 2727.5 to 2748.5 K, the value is 5.4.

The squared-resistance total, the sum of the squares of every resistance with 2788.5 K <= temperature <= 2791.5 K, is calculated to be 56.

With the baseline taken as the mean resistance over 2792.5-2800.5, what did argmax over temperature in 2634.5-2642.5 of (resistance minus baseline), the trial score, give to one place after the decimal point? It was 2636.0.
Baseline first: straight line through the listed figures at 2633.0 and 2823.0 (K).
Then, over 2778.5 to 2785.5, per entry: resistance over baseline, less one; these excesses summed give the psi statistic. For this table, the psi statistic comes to -0.2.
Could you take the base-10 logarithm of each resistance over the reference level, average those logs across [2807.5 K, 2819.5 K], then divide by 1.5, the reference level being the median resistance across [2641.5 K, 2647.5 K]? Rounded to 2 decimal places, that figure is -0.13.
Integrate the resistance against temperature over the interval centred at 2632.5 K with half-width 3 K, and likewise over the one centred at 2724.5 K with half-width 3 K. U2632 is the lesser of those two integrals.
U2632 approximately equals 33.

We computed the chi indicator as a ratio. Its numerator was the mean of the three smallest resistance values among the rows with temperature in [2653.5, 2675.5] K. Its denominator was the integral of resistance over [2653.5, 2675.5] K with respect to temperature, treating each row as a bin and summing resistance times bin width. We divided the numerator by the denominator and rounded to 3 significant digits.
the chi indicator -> 0.0427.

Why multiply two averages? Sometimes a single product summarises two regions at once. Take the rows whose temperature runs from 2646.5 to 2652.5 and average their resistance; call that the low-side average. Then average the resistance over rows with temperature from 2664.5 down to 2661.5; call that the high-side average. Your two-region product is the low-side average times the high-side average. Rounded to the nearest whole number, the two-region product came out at 43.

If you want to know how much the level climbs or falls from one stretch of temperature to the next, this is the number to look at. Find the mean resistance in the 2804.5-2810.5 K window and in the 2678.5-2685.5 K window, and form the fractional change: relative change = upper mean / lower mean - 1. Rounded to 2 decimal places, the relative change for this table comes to -0.38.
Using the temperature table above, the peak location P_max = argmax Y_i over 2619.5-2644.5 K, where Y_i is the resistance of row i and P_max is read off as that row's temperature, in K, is 2620.0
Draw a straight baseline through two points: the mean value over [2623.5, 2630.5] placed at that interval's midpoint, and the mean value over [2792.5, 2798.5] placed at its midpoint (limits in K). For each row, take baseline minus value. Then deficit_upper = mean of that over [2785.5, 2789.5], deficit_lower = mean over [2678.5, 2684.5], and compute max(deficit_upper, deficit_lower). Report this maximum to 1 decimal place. 0.1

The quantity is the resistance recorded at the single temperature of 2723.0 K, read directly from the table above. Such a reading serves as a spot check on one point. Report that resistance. 5.488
